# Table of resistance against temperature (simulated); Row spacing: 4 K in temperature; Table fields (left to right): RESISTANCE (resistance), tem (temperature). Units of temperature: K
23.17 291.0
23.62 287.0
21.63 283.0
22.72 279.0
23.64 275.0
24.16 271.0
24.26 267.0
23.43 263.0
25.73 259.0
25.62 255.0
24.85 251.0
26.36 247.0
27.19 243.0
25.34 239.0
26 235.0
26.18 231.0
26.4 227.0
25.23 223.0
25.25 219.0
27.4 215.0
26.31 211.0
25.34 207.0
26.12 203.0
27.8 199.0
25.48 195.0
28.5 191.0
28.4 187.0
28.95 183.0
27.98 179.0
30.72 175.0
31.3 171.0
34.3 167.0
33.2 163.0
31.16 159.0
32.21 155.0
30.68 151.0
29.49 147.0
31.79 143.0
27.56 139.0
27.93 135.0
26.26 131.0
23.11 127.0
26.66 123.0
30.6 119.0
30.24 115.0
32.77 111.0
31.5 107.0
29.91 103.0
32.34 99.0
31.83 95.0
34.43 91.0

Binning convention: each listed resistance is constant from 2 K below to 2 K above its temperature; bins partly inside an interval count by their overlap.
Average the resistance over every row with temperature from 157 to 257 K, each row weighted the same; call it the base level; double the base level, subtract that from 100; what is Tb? 45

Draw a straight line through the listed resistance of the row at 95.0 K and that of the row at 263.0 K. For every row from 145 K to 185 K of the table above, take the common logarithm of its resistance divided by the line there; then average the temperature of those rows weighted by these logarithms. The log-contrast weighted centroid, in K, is 165.4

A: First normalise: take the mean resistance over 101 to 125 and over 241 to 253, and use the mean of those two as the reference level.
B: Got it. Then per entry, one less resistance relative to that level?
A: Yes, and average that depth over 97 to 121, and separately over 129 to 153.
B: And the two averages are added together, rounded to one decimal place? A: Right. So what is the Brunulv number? -0.1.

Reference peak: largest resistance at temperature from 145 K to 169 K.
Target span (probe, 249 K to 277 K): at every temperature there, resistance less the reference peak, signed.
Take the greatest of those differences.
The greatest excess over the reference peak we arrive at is -8.6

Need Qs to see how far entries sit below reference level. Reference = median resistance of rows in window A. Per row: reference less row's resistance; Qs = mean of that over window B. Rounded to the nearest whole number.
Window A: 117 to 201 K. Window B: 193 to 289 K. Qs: 4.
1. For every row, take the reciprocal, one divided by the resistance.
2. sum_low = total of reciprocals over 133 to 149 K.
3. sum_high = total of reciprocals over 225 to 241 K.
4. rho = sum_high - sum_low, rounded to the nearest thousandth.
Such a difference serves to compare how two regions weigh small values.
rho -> 0.017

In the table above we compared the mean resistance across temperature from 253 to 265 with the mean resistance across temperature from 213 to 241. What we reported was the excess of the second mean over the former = 1.0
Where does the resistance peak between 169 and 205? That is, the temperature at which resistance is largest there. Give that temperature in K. 171.0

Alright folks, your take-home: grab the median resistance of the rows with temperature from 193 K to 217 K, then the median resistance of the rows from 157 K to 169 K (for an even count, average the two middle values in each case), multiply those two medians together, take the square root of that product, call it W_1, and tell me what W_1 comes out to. 29.5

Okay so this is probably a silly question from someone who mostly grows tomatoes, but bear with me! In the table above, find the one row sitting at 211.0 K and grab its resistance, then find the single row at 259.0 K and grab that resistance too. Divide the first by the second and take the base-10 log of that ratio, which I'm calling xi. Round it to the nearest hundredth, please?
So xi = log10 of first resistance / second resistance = 0.01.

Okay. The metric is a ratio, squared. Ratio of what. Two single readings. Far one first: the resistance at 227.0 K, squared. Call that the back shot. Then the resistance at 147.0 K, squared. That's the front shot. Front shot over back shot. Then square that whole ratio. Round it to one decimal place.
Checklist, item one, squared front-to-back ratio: 1.6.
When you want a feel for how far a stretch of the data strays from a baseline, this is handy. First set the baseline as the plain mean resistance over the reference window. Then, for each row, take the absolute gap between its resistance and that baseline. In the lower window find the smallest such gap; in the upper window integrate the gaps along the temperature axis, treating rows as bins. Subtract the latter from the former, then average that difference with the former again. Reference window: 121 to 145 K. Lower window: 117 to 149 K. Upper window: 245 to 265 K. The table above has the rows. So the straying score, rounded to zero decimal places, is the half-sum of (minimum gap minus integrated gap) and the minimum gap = -20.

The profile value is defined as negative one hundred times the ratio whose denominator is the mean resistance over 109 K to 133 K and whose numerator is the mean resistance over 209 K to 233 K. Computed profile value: -92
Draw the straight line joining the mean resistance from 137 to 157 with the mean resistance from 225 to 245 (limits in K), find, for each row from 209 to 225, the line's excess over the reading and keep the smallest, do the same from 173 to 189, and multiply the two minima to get 0.4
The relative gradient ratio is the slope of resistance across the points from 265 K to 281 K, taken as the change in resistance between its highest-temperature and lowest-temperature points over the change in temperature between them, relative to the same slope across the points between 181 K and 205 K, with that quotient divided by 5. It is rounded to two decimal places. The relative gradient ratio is 0.18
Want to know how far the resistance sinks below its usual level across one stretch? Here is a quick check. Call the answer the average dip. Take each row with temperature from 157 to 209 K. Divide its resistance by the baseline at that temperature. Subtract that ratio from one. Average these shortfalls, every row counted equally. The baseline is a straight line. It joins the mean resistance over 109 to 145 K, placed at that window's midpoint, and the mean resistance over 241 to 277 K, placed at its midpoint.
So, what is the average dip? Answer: -0.08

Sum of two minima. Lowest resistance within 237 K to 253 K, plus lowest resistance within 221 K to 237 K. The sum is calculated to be 50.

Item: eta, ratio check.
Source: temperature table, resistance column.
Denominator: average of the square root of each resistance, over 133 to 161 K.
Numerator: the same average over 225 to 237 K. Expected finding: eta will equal 0.93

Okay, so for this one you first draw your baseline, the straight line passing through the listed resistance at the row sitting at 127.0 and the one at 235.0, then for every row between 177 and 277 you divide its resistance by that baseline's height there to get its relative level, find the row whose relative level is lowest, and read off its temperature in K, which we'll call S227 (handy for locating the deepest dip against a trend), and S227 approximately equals 275.0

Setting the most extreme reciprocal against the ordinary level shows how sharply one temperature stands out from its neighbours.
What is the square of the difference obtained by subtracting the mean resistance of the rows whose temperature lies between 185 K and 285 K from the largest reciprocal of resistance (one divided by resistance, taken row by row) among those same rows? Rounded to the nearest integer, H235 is 652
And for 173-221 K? 746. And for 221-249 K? 679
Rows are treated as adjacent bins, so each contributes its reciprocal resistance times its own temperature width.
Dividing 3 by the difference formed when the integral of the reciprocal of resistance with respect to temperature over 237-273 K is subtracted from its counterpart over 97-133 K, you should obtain -16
